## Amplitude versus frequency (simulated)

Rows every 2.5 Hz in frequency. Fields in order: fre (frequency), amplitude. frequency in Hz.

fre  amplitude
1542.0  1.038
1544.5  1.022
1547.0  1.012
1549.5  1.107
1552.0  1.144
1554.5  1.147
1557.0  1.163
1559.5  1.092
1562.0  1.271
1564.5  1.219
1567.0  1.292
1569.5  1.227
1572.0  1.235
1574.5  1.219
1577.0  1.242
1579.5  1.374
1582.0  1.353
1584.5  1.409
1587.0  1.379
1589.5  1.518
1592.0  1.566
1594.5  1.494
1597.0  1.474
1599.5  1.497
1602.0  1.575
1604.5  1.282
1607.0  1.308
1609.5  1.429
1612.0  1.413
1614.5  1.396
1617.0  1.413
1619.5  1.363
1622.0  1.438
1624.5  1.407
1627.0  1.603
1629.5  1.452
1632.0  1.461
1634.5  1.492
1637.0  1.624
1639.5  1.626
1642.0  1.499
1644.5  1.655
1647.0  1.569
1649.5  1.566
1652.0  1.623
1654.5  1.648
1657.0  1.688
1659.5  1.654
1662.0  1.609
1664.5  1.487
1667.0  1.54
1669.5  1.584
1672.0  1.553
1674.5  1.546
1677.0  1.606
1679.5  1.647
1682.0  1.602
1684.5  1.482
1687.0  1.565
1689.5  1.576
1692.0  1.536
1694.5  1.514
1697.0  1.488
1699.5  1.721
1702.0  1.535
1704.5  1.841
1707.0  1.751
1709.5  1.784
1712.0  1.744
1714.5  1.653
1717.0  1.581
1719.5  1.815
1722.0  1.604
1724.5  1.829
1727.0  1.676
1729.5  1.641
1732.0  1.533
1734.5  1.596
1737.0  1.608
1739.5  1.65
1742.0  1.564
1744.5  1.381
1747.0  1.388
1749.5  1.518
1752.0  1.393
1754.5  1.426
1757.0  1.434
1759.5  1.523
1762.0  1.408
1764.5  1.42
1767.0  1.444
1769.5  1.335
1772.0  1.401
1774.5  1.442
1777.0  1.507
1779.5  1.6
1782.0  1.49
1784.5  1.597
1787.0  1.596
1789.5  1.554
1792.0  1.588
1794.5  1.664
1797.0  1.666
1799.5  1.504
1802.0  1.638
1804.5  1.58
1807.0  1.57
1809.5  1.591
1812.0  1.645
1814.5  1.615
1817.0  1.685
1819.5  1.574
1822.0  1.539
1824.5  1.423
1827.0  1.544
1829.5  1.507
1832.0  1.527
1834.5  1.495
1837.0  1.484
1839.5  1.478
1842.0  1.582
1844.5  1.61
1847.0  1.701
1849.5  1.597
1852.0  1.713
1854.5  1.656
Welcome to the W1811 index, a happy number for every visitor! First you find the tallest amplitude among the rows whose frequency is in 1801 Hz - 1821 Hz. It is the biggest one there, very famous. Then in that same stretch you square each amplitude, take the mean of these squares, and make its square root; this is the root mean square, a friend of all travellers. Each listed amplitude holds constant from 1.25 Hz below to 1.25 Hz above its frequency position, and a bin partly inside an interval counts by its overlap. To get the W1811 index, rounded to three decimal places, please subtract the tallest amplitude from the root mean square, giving -0.072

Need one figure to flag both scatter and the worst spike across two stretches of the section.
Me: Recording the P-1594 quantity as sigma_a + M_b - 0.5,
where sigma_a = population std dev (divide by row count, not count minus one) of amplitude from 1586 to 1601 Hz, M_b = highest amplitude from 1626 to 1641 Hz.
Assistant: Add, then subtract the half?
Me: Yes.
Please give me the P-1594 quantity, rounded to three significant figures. 1.18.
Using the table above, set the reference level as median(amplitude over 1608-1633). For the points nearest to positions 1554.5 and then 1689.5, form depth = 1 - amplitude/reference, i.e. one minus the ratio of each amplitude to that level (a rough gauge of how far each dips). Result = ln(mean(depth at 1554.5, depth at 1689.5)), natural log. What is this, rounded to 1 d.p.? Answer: -3.2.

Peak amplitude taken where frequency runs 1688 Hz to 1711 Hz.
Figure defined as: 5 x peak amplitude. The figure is 9.2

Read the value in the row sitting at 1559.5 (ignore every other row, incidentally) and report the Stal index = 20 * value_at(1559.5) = 21.8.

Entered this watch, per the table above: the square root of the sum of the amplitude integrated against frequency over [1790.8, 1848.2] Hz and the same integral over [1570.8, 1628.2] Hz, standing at 13.1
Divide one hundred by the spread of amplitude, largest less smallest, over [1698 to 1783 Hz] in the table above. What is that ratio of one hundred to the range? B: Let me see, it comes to 198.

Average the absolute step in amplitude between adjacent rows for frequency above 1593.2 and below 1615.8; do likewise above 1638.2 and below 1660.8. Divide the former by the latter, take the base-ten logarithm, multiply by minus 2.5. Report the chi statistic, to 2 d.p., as -0.13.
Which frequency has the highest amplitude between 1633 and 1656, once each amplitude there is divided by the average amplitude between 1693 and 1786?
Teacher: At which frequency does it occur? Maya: 1644.5 Hz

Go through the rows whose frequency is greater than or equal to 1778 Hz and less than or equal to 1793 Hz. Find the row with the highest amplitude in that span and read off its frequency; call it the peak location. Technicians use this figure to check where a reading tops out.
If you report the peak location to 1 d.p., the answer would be 1779.5 Hz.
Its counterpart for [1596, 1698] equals 1657.0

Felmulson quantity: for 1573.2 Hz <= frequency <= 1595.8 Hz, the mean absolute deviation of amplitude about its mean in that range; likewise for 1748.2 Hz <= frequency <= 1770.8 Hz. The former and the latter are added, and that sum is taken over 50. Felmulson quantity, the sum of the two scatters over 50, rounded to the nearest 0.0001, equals 0.0026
